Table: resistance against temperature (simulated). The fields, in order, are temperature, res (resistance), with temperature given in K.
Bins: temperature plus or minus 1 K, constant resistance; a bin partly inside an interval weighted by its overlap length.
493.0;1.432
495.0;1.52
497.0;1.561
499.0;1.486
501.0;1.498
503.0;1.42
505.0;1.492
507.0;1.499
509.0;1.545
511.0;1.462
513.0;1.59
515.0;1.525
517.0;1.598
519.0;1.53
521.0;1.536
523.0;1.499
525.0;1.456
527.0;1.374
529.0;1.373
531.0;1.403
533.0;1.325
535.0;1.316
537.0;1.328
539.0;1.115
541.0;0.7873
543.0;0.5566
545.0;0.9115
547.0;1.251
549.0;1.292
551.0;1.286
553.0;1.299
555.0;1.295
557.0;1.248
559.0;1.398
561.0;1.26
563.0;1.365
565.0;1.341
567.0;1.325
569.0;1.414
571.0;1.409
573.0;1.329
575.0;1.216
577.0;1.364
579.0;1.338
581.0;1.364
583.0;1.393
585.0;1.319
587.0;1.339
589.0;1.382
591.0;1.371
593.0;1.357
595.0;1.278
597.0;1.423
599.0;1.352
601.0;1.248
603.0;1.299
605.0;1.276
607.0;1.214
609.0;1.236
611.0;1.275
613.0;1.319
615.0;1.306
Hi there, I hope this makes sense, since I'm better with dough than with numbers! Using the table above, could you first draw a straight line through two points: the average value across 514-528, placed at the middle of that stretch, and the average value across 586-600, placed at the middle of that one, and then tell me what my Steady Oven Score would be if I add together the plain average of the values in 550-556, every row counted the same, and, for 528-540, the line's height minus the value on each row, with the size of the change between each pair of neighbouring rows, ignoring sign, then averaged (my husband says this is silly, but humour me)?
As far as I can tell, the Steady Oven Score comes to 1.36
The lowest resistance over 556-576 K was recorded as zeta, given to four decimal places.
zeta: 1.2160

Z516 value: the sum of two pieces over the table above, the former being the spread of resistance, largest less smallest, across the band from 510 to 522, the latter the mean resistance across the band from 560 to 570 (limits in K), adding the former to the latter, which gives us 1.48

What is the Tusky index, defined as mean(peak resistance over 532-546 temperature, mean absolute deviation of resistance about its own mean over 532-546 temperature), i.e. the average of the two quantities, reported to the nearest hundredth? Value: 0.79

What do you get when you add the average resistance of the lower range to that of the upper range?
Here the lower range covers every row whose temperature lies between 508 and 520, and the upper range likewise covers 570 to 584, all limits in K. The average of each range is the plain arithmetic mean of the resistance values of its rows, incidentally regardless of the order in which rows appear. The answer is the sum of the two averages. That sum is 2.89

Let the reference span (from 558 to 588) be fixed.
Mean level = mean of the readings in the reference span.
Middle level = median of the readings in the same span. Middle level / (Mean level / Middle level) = 1.34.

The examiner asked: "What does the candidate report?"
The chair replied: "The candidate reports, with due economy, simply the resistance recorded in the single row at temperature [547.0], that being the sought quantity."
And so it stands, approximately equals 1.251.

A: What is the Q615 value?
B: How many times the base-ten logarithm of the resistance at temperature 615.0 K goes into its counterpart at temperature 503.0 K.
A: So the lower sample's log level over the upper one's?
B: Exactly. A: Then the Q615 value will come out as 1.31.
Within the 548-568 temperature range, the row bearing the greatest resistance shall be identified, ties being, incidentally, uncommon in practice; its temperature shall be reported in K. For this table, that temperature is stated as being 559.0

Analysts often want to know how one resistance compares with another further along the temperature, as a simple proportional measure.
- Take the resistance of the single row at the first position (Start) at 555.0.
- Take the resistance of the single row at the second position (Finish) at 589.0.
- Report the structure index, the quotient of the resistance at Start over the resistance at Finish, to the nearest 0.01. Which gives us 0.94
